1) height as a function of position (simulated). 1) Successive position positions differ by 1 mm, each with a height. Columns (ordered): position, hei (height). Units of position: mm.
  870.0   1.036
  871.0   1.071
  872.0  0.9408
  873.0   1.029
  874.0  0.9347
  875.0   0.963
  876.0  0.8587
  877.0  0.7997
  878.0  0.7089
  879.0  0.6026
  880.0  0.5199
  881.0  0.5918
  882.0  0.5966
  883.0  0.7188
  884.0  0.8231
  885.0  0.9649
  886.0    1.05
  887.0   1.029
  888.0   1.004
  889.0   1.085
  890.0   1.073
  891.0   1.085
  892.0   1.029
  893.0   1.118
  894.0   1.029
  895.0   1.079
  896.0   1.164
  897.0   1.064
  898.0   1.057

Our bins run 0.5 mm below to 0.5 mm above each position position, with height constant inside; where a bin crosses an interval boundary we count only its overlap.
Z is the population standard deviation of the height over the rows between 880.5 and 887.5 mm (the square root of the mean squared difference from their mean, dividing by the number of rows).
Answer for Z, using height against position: 0.181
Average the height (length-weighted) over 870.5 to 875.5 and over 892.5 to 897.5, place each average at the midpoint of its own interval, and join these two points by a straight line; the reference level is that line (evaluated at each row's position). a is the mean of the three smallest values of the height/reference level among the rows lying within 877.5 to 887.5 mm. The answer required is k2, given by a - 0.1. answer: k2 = 0.46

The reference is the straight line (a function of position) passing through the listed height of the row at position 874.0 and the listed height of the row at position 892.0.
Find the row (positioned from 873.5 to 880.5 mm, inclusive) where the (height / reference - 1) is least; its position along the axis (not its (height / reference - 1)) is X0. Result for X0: 880.0 mm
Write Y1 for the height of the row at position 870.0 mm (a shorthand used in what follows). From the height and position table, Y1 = 1.036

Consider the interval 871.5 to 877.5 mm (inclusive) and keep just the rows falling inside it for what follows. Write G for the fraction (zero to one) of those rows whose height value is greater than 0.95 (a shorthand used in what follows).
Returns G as 0.33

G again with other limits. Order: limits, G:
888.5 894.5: 1.00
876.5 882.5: 0.00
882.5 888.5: 0.67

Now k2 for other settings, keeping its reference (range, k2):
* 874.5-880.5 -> 0.50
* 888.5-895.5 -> 0.86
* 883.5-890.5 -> 0.79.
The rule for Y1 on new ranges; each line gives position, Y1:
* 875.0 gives 0.963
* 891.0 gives 1.085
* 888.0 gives 1.004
